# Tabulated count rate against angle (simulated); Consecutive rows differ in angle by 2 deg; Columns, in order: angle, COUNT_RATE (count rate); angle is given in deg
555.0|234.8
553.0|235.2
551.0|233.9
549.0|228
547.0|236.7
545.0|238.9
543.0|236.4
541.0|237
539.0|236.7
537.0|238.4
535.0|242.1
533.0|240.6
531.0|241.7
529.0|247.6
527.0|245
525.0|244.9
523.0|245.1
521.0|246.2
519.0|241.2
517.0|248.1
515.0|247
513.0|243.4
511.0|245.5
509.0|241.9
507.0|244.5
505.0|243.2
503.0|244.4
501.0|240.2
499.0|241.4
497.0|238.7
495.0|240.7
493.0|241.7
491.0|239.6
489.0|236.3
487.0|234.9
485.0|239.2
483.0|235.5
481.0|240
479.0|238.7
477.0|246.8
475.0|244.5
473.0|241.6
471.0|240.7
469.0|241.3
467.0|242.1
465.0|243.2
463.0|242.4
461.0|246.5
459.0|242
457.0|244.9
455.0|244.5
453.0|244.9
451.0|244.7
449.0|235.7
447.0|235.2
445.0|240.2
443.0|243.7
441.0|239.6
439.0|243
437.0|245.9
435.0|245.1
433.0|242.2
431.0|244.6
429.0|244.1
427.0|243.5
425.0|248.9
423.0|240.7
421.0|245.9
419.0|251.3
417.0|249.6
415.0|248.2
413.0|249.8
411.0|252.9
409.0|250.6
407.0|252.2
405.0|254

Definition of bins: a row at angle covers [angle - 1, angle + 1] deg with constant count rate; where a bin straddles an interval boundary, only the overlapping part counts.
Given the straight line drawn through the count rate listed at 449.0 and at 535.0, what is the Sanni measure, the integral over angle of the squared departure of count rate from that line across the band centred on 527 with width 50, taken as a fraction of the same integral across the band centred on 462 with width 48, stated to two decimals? 0.87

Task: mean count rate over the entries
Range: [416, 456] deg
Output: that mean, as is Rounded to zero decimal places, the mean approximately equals 244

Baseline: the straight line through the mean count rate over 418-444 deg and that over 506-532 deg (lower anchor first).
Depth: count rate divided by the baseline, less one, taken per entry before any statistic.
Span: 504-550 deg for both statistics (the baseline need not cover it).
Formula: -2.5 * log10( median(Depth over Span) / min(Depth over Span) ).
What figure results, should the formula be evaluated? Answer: 2.0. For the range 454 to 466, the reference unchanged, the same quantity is 1.4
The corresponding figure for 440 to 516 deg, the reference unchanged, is 1.3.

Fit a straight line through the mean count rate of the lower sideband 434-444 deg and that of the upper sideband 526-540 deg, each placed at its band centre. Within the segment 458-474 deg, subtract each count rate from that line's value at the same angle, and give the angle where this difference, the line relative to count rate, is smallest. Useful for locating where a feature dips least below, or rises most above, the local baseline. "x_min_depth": 461.0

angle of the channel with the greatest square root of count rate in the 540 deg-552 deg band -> 545.0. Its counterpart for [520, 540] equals 529.0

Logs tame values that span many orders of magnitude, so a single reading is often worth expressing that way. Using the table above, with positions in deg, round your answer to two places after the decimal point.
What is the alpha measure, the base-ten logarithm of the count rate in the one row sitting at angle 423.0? 2.38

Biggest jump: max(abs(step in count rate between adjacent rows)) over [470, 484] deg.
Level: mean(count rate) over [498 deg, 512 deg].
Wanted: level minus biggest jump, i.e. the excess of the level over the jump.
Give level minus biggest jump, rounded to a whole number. 235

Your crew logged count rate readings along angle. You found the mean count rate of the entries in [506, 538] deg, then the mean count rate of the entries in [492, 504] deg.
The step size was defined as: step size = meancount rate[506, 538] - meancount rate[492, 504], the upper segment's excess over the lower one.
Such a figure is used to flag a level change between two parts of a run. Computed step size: 3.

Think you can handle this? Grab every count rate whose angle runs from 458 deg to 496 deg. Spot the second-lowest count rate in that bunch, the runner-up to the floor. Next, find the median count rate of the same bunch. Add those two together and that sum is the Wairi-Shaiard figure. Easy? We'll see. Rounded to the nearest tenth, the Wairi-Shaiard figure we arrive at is 476.8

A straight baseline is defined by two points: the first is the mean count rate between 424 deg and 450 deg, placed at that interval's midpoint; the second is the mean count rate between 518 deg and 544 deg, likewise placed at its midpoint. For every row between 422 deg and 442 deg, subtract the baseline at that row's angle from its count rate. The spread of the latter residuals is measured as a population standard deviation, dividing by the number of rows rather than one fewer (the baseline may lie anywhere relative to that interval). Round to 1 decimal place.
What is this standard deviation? 2.5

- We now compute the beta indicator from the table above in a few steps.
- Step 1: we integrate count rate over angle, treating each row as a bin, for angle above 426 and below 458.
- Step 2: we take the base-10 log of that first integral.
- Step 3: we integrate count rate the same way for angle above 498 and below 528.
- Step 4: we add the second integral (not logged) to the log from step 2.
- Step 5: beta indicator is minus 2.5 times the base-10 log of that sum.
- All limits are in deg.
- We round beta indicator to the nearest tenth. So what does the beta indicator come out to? -9.7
